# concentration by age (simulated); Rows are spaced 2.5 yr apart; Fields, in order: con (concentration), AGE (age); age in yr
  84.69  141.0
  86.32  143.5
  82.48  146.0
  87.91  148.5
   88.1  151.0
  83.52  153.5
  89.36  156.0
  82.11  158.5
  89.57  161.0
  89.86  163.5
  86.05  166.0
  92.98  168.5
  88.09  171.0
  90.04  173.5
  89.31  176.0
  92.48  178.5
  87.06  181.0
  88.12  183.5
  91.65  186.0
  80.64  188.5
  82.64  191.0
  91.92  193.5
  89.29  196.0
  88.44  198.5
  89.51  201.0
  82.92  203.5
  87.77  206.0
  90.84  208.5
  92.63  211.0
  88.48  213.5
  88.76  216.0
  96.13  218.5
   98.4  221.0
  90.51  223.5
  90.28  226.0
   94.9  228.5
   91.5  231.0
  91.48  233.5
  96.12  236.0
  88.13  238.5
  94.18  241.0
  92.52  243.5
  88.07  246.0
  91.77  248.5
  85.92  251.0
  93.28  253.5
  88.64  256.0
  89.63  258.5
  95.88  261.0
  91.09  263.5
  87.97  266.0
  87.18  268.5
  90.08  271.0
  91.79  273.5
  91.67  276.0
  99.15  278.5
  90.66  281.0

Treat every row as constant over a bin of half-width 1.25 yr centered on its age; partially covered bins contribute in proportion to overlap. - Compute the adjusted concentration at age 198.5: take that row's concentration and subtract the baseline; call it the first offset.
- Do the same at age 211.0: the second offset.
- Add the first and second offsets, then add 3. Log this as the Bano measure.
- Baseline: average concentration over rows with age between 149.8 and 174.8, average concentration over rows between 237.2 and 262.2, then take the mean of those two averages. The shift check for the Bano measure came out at 5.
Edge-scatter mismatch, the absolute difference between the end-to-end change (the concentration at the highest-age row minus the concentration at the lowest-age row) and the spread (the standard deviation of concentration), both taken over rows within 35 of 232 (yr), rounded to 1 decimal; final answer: 3.9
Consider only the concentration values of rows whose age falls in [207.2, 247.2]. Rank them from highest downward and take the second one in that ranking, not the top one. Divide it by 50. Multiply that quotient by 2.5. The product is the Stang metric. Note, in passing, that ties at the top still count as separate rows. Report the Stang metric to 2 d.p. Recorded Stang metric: 4.81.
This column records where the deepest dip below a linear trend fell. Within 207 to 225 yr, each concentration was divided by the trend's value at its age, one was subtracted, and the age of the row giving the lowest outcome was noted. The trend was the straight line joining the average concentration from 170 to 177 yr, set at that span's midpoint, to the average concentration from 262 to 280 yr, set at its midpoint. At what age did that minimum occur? 213.5 yr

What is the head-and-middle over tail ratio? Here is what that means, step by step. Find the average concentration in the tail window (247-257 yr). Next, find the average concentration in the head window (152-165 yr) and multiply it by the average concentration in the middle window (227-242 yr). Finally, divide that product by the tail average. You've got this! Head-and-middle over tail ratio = 90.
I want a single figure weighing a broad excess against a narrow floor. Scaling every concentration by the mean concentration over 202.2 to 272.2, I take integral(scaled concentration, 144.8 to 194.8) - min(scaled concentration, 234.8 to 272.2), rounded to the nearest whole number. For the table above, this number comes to 47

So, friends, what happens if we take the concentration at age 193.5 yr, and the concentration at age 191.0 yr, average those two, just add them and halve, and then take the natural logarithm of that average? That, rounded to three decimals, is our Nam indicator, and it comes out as 4.469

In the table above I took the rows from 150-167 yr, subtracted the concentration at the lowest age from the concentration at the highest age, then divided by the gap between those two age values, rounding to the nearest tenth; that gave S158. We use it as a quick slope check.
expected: -0.1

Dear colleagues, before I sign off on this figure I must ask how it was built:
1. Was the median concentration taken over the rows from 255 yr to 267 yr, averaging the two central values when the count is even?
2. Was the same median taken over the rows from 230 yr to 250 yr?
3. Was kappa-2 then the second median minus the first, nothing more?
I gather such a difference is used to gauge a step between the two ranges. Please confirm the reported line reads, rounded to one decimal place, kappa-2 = 2.0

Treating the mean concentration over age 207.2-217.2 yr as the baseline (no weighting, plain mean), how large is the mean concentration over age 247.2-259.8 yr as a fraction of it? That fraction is 1.00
